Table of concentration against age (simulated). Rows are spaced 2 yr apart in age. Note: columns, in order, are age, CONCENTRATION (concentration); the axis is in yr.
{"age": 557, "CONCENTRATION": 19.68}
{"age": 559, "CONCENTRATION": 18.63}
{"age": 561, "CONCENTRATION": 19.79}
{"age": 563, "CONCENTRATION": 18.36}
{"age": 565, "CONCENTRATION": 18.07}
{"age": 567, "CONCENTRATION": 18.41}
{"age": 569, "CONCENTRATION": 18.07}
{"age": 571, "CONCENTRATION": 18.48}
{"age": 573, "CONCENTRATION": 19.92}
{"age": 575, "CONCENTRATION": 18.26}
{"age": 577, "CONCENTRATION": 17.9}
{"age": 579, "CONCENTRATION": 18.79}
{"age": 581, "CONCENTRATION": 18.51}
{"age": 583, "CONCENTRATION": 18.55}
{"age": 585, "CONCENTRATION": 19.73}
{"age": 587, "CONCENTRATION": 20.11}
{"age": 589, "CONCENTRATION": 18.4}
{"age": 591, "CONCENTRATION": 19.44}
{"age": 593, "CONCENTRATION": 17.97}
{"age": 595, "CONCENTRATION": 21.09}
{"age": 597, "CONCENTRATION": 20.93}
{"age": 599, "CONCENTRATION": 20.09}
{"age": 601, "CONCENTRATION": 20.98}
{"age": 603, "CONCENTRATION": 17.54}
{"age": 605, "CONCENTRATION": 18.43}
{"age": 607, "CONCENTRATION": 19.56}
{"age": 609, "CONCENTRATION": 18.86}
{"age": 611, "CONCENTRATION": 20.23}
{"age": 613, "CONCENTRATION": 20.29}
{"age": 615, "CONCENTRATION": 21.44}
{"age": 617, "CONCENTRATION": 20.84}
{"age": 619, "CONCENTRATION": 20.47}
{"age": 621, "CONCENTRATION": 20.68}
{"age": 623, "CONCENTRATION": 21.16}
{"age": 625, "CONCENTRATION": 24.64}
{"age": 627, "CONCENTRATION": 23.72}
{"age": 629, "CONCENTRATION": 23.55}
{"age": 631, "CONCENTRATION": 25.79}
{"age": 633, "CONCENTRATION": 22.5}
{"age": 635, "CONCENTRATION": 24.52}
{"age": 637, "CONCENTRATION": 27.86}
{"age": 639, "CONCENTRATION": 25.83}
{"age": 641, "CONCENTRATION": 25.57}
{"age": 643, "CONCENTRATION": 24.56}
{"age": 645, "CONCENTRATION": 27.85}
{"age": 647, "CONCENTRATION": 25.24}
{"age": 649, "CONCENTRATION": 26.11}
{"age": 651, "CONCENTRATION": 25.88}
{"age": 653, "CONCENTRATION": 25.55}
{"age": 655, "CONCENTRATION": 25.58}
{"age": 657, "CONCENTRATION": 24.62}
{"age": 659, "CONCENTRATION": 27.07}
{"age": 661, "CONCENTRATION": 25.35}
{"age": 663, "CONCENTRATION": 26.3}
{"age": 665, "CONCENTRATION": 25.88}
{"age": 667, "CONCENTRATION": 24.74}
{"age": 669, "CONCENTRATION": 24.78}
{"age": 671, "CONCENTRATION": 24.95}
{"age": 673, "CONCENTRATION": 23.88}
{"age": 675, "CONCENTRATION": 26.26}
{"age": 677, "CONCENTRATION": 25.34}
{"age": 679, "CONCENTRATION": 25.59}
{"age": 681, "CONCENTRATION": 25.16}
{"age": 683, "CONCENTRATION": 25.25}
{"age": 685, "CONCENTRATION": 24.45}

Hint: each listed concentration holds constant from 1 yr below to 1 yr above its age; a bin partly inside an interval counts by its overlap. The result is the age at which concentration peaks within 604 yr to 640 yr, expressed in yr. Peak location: 637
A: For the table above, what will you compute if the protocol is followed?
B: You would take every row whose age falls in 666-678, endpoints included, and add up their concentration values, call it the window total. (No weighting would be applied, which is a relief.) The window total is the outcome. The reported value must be 150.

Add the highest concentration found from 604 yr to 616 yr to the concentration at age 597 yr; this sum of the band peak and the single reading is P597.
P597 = 42.4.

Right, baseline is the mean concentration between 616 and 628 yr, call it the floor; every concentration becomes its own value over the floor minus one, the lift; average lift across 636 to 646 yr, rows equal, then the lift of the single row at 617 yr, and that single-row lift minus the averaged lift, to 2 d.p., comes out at -0.25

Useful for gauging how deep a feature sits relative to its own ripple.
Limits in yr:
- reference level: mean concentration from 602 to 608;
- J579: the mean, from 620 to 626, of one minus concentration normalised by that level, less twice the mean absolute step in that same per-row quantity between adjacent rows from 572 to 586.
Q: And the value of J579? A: -0.28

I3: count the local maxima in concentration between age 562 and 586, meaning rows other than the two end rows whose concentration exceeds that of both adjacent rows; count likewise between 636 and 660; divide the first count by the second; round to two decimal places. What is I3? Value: 1.00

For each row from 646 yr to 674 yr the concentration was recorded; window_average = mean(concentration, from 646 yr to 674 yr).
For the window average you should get 25.4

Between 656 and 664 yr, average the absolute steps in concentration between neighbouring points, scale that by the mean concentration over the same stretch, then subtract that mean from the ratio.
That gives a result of -26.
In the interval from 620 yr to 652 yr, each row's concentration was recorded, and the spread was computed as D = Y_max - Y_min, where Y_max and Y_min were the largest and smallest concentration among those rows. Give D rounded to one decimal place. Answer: 7.2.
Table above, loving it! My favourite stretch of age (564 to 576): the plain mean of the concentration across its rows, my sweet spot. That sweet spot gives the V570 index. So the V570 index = 18.5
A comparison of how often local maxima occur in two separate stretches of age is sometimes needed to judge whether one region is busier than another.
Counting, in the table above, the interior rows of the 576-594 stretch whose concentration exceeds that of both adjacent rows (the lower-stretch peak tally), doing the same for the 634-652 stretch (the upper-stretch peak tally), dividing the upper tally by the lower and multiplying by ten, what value 10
